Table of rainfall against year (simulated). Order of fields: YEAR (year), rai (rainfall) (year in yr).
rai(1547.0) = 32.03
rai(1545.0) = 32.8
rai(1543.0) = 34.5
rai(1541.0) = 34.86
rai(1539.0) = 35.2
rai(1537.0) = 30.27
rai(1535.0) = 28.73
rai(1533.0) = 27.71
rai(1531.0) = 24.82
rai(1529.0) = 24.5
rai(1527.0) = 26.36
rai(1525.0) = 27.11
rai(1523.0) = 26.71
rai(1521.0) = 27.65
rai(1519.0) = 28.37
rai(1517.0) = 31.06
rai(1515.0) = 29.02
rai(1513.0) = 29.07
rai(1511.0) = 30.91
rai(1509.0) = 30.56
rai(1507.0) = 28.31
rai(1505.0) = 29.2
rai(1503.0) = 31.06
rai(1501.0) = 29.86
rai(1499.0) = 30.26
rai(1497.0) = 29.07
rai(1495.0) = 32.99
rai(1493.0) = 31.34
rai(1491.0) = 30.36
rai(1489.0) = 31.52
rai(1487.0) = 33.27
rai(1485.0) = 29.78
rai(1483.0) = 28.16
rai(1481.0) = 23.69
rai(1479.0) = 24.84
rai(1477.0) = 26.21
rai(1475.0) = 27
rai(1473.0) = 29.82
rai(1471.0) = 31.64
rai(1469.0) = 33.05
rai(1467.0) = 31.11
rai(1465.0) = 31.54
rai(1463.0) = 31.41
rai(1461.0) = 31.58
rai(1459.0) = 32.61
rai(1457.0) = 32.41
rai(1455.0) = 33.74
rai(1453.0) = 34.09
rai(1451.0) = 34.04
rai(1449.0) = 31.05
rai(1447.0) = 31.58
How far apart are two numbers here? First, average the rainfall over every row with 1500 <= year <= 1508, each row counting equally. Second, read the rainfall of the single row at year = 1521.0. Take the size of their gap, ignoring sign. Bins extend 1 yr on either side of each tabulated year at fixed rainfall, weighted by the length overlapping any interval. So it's 2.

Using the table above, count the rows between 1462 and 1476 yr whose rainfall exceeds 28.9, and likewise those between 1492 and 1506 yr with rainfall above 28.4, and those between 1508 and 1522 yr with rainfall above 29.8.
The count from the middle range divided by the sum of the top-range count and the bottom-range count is 0.78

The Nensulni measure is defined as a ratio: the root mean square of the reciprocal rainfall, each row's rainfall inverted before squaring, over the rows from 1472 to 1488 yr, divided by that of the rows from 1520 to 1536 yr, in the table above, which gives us 0.97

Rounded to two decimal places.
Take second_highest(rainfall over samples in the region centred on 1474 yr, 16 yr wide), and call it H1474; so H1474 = 31.64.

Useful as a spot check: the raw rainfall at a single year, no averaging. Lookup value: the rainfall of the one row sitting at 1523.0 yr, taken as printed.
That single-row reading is 26.71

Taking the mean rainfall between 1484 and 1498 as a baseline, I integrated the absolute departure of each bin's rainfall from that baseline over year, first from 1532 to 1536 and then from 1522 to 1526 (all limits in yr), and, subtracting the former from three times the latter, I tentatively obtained 39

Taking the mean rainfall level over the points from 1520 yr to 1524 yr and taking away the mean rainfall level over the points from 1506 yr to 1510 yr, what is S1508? -2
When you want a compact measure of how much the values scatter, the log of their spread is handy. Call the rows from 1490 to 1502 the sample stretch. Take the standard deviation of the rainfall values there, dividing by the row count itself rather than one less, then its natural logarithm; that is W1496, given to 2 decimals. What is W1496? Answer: 0.22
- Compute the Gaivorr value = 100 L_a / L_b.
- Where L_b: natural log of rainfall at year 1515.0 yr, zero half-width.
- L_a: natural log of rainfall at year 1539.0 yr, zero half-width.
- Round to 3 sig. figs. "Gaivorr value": 106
